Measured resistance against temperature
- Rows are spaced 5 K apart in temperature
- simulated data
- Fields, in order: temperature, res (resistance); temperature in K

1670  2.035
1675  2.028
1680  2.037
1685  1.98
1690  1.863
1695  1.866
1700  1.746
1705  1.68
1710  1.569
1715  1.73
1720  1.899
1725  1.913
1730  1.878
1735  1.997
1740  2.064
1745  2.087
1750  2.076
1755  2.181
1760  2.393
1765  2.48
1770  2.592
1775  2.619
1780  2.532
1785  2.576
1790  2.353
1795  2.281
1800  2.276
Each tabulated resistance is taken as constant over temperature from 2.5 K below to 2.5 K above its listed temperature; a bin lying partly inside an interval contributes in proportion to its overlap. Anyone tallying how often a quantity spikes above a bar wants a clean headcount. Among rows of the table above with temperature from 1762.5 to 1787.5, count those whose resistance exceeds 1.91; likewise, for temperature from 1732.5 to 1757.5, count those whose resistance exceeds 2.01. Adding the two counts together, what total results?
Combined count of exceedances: 9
